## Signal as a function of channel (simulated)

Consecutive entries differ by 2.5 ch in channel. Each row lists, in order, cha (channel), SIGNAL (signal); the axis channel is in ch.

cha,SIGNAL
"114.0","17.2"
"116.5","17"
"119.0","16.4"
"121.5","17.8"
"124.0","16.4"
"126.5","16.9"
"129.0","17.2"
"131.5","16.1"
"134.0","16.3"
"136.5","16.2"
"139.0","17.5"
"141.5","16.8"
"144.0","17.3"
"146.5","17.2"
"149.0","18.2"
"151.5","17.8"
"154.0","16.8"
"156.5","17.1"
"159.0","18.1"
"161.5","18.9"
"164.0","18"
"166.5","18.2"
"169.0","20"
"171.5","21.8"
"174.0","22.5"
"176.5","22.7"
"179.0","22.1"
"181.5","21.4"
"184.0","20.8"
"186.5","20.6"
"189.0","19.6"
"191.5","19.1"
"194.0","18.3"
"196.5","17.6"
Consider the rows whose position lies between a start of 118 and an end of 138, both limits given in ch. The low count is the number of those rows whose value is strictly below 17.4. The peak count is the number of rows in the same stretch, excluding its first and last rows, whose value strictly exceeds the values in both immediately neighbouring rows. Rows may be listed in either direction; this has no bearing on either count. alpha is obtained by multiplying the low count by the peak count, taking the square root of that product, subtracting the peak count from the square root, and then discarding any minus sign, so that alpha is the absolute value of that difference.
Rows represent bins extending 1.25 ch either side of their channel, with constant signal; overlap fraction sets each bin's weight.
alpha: 1.58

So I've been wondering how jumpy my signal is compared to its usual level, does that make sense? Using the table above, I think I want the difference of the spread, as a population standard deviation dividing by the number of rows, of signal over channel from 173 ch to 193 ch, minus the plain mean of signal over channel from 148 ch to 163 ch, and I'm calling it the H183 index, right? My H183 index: -16.6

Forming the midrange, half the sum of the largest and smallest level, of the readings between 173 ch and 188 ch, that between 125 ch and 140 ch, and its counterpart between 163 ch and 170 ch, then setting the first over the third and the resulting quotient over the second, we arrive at 0.0678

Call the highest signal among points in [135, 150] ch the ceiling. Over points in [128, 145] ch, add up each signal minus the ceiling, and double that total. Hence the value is -20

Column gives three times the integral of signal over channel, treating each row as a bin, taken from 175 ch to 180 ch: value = 336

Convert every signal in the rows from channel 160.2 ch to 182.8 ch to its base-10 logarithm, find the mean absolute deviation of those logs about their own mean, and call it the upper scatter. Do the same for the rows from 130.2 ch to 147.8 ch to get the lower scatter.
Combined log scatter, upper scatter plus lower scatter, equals 0.048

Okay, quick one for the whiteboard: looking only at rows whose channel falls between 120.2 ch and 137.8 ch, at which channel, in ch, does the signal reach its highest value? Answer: 121.5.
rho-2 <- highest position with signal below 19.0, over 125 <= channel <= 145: 144.0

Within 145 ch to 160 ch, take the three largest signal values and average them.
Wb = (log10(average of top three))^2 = 1.578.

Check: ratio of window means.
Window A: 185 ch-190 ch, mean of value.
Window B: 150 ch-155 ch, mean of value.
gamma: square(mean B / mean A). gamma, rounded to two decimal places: 0.74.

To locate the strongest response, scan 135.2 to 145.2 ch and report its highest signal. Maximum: 17.5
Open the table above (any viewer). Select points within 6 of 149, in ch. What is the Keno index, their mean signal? 17.5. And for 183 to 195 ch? 19.7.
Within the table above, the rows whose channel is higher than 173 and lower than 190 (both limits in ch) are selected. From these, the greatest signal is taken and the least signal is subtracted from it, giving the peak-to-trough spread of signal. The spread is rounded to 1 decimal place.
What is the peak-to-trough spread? 3.1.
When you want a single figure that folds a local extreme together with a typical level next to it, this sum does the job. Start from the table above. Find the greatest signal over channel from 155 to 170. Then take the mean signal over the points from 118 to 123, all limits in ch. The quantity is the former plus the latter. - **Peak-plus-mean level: 37.1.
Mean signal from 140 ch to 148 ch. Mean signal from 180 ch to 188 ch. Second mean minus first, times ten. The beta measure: 38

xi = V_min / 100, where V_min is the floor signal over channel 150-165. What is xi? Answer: 0.168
